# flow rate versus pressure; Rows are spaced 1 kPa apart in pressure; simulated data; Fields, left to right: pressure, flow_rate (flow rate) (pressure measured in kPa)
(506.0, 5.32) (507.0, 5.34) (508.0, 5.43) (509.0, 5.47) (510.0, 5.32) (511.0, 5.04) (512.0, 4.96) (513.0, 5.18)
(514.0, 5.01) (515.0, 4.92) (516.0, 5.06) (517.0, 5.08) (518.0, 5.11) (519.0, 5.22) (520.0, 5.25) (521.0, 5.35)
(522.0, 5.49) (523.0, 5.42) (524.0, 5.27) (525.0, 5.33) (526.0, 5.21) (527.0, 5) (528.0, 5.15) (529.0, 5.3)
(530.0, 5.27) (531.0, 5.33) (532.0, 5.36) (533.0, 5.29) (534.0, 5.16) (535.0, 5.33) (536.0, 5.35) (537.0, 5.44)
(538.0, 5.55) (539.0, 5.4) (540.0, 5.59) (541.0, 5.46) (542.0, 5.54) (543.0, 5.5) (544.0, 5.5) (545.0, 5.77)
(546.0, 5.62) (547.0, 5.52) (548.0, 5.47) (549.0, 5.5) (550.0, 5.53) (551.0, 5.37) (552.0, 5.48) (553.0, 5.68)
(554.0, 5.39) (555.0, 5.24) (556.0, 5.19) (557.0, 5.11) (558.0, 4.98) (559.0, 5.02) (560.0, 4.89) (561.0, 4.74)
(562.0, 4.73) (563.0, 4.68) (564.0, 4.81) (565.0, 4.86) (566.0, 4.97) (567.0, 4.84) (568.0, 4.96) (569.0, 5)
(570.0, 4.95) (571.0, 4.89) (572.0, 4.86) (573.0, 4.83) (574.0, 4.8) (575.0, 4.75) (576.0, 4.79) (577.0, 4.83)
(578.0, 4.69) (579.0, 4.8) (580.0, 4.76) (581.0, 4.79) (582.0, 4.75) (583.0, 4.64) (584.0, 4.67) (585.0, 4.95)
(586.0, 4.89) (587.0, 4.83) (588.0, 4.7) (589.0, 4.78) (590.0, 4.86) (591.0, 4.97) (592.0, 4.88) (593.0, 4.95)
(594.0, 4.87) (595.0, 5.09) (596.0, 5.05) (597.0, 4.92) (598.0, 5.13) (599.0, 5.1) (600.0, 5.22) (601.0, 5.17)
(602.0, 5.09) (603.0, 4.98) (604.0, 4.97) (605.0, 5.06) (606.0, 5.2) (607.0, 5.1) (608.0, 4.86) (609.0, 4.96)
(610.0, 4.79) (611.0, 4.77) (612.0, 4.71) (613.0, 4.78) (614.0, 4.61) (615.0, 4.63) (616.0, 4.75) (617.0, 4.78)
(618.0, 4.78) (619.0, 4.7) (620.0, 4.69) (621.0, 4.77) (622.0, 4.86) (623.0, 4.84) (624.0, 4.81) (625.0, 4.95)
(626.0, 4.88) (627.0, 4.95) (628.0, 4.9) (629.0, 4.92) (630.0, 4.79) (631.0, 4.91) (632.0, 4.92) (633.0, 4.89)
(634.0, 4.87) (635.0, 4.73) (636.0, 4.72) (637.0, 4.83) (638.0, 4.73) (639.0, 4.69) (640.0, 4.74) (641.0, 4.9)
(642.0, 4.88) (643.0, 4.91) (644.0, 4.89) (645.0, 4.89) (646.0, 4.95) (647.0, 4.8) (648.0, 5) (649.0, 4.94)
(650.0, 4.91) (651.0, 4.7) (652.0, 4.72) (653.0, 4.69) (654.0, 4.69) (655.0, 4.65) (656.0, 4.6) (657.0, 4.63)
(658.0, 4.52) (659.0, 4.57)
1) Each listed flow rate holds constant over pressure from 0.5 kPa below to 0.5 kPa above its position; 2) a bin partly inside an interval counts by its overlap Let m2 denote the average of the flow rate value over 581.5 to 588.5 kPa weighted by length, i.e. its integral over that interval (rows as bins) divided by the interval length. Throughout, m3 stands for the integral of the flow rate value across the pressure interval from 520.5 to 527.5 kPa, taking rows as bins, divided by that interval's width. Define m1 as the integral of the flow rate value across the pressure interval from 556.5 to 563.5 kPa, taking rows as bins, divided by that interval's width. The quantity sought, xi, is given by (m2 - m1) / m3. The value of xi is -0.02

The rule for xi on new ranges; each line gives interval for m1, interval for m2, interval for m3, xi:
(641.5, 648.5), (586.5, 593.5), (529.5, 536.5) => -0.01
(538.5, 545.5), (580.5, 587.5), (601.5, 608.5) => -0.15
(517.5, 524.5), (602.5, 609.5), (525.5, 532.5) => -0.05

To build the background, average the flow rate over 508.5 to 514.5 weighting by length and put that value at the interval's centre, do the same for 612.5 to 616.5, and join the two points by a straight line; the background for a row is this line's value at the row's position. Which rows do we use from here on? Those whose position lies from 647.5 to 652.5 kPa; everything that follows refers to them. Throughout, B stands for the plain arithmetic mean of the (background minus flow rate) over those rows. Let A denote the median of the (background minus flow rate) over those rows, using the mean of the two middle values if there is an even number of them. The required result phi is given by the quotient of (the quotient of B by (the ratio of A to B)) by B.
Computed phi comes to 0.9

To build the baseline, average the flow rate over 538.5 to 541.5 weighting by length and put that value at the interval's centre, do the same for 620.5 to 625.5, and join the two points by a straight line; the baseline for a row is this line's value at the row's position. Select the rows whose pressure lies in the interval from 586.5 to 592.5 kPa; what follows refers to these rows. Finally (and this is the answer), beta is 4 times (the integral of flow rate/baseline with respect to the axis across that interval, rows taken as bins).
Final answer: 22.7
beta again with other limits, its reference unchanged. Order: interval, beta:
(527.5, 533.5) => 22.8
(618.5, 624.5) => 23.6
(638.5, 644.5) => 24.7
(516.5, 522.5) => 22.3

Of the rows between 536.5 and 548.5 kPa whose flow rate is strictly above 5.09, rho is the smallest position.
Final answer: 537.0 kPa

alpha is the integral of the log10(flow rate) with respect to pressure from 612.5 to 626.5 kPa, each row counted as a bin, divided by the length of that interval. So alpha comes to 0.679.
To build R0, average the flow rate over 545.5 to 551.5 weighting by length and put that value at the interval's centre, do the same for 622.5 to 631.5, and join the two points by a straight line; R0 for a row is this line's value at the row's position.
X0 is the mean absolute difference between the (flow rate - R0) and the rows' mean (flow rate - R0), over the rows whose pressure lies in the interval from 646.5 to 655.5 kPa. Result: 0.097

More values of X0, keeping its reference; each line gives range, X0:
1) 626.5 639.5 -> 0.063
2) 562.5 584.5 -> 0.061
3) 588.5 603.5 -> 0.134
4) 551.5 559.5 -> 0.177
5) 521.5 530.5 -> 0.099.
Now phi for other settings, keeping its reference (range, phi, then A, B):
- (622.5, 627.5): 1.0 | -0.24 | -0.24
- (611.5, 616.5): 0.2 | -0.01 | 0.00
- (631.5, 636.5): 0.8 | -0.27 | -0.22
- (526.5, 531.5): 0.7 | -0.19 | -0.13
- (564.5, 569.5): 0.3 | -0.05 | -0.02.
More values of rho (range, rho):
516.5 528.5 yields 518.0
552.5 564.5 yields 553.0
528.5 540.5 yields 529.0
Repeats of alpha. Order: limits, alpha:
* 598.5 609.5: 0.704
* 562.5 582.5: 0.684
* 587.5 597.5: 0.691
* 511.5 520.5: 0.706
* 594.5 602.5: 0.707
